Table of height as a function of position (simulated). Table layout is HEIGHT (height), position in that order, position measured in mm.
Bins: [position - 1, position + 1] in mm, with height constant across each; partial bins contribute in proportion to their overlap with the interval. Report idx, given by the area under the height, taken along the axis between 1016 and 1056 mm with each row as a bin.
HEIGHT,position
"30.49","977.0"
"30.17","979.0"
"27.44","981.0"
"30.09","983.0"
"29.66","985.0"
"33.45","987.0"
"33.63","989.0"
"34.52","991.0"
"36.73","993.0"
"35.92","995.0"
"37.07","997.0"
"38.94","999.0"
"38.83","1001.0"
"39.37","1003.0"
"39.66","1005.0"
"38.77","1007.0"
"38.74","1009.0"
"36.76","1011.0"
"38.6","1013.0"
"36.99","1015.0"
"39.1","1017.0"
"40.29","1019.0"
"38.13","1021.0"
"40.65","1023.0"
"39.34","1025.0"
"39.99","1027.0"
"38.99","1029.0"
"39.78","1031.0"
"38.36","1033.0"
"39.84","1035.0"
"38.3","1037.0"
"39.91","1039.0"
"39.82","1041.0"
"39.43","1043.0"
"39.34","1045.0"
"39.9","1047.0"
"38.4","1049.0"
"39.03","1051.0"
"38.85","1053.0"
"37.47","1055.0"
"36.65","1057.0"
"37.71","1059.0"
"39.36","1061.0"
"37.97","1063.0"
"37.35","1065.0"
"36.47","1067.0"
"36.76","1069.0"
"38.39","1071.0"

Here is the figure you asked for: 1570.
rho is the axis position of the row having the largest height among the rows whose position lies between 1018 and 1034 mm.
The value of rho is 1023.0 mm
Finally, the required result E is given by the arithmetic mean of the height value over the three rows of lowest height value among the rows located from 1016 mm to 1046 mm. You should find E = 38.3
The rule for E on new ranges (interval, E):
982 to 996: 31.1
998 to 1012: 38.1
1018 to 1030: 38.8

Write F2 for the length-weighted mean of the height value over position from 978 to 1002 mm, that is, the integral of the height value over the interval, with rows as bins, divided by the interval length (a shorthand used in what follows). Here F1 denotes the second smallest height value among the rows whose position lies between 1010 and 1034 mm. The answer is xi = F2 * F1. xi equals 1253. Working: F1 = 36.99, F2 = 33.9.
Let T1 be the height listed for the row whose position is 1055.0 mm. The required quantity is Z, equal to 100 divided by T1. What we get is 2.67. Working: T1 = 37.47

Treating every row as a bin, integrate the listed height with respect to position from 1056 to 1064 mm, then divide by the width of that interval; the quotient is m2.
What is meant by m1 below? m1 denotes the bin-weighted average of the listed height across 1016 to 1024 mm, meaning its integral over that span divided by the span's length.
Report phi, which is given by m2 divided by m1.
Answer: 0.96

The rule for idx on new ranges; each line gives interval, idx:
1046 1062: 615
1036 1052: 628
